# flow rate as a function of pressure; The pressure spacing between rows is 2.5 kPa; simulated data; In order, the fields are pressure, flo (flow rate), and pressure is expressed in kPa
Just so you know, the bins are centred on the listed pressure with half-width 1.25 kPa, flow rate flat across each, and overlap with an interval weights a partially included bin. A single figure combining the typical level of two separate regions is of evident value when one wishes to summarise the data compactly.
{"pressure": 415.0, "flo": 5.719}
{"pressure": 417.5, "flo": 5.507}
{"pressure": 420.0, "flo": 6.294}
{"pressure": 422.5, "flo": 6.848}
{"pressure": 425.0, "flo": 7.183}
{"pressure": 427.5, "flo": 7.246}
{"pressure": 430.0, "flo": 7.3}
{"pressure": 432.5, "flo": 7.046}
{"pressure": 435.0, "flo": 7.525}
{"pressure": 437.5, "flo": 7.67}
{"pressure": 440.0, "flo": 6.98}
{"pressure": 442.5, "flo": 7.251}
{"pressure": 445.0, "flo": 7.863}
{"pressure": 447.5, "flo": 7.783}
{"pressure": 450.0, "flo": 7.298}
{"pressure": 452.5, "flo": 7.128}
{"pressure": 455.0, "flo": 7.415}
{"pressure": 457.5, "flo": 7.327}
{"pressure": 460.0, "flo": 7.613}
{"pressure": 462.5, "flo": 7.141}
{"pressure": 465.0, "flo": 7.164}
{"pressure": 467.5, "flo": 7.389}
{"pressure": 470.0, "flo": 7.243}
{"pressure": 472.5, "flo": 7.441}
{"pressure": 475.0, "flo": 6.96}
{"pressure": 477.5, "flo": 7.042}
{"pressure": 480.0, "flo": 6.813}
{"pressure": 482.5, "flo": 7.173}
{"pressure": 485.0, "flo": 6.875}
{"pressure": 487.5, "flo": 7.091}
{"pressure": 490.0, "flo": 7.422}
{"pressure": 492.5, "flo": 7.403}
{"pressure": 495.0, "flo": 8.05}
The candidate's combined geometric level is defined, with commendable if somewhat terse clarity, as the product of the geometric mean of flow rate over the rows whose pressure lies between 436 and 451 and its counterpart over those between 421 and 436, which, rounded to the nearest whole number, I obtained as 54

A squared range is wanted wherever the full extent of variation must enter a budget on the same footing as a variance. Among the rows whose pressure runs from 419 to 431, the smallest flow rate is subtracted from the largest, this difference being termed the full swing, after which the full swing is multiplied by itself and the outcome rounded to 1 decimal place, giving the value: 1.0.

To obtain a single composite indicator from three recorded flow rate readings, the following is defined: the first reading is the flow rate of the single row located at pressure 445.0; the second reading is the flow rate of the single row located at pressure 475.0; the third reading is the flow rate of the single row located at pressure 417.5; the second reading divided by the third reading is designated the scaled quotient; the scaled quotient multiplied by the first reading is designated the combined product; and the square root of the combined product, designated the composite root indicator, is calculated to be 3.15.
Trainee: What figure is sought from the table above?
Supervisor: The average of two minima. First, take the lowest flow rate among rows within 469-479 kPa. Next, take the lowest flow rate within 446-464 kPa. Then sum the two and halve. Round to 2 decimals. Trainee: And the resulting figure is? 7.04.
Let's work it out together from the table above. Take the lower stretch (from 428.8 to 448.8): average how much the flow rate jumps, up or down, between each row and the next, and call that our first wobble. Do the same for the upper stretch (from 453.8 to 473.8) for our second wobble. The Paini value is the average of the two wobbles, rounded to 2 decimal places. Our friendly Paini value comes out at 0.28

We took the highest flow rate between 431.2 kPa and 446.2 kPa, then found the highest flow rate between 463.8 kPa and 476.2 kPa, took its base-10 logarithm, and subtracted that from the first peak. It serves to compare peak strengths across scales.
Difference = 6.99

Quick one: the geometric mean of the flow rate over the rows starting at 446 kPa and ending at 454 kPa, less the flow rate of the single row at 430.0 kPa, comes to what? 0.10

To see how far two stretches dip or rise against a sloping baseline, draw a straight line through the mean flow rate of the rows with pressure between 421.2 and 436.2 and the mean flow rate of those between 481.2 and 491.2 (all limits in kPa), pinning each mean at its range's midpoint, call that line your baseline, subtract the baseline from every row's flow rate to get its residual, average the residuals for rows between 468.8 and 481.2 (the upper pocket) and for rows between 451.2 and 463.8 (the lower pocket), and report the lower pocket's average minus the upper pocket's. 0.21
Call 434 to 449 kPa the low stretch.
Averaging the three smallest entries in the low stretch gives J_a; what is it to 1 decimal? 7.3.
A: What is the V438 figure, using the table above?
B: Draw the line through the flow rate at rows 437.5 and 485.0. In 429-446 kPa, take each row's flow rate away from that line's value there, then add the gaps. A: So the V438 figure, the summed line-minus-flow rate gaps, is 2.1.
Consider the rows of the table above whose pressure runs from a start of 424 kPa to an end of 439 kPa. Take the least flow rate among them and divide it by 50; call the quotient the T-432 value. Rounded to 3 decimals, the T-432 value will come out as 0.141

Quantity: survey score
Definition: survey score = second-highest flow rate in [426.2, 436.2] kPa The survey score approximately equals 7.3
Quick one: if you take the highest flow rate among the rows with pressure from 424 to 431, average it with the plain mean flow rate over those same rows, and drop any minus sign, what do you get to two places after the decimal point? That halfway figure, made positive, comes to 7.27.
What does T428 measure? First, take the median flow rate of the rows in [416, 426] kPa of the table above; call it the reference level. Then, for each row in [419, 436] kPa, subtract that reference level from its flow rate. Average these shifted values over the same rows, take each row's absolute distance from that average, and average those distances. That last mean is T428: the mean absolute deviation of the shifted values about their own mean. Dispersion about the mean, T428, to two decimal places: 0.29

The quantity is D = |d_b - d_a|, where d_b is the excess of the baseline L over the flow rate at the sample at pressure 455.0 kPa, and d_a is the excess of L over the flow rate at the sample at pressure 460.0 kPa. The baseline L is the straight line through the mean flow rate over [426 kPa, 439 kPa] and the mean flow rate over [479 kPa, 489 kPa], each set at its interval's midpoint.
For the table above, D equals 0.23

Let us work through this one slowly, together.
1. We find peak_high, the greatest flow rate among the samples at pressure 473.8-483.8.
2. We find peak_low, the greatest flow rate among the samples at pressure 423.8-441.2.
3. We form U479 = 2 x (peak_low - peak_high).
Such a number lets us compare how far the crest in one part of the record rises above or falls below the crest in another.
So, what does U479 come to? 1.0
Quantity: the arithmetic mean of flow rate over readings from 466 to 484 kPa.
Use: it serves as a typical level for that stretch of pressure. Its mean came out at 7.15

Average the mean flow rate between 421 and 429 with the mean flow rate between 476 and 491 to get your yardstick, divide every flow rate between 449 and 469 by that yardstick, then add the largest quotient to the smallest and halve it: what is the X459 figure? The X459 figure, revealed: 1.04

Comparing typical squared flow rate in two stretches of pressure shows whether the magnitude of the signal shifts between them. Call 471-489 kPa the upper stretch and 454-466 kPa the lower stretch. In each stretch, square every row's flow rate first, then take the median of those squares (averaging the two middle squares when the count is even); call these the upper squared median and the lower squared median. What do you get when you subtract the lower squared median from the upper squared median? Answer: -4.1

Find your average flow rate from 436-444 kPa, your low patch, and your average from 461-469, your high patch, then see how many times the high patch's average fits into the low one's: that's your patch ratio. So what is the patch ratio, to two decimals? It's 1.01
